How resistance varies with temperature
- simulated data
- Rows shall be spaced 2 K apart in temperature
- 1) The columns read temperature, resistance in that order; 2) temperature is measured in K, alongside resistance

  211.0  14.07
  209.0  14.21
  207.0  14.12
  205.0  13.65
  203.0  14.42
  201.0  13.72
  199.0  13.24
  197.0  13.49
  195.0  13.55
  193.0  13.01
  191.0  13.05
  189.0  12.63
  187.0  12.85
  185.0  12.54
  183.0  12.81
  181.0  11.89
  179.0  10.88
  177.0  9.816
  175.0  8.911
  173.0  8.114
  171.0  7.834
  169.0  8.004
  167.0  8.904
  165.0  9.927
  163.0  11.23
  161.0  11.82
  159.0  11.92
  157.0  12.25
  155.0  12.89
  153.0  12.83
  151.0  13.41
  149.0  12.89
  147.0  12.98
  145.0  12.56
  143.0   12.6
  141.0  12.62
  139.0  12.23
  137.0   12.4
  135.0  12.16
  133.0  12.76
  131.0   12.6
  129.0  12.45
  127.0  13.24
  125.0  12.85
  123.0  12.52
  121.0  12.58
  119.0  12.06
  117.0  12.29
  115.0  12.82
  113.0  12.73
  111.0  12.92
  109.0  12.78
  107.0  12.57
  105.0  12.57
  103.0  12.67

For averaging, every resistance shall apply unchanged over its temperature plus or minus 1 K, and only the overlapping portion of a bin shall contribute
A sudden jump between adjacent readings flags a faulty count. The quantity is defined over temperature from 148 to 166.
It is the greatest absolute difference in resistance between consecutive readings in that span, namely 1.3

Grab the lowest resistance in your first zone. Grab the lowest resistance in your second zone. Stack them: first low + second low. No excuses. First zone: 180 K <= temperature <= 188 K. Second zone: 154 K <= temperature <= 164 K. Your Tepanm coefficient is 23.1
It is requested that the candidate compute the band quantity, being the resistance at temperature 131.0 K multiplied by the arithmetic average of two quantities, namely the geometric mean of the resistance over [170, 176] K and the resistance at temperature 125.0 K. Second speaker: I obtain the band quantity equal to 133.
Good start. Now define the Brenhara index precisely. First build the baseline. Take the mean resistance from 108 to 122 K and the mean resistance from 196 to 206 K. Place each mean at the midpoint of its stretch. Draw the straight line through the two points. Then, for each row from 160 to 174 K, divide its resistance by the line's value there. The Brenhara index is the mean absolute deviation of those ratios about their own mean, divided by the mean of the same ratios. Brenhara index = 0.15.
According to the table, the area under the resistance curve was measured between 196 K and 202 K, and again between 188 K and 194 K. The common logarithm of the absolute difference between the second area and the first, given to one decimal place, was 0.5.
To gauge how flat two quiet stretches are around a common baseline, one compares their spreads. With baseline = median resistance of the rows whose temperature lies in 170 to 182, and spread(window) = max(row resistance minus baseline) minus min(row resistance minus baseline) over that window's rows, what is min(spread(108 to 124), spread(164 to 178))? 0.9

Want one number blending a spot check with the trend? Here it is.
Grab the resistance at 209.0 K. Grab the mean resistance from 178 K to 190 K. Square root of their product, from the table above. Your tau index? 13.2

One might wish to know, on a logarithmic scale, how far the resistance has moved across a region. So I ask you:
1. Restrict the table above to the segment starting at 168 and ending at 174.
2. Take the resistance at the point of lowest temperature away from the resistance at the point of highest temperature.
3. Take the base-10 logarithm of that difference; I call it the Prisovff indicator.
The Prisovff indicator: -1.0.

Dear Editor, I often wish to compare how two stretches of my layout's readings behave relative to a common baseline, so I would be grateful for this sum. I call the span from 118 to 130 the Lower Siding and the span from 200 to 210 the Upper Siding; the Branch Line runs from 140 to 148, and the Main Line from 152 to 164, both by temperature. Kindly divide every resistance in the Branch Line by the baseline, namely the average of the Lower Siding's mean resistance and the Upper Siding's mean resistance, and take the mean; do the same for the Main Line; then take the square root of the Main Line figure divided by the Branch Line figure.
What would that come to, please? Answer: 0.98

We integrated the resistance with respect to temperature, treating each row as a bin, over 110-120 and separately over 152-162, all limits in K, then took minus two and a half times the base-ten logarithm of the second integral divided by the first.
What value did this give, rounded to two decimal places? 0.02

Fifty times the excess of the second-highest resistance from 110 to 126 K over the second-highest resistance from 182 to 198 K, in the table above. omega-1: -32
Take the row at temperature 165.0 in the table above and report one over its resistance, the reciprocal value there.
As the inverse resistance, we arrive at 0.101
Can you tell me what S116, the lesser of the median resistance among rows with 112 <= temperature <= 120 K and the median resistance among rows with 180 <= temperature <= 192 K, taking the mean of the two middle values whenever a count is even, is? 12.51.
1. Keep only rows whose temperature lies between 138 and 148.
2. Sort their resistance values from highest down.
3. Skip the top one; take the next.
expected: 12.62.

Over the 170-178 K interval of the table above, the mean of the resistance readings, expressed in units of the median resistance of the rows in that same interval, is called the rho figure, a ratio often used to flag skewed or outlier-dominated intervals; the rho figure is 1.02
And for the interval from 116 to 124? 1.00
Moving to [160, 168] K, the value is 0.99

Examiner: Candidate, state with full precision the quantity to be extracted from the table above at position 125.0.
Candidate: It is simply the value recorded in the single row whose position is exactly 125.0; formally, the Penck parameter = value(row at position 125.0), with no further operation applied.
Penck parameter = 12.85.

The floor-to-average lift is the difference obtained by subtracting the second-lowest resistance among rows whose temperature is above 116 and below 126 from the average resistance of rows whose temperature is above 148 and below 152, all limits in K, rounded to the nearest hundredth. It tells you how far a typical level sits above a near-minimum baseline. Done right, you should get 0.86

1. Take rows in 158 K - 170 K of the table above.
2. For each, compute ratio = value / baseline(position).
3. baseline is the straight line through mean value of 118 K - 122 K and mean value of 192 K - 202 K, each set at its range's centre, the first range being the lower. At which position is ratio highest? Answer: 159.0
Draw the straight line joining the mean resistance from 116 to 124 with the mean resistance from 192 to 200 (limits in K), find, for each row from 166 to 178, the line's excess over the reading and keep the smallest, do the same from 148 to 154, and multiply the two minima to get -2.1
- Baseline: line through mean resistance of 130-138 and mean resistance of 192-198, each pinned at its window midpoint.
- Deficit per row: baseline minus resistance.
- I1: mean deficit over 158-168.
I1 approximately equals 2.1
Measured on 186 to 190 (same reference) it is 0.5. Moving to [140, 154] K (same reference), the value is -0.2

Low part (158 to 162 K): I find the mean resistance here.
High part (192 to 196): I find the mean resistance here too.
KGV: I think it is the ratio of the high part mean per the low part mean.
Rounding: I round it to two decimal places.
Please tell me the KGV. 1.12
